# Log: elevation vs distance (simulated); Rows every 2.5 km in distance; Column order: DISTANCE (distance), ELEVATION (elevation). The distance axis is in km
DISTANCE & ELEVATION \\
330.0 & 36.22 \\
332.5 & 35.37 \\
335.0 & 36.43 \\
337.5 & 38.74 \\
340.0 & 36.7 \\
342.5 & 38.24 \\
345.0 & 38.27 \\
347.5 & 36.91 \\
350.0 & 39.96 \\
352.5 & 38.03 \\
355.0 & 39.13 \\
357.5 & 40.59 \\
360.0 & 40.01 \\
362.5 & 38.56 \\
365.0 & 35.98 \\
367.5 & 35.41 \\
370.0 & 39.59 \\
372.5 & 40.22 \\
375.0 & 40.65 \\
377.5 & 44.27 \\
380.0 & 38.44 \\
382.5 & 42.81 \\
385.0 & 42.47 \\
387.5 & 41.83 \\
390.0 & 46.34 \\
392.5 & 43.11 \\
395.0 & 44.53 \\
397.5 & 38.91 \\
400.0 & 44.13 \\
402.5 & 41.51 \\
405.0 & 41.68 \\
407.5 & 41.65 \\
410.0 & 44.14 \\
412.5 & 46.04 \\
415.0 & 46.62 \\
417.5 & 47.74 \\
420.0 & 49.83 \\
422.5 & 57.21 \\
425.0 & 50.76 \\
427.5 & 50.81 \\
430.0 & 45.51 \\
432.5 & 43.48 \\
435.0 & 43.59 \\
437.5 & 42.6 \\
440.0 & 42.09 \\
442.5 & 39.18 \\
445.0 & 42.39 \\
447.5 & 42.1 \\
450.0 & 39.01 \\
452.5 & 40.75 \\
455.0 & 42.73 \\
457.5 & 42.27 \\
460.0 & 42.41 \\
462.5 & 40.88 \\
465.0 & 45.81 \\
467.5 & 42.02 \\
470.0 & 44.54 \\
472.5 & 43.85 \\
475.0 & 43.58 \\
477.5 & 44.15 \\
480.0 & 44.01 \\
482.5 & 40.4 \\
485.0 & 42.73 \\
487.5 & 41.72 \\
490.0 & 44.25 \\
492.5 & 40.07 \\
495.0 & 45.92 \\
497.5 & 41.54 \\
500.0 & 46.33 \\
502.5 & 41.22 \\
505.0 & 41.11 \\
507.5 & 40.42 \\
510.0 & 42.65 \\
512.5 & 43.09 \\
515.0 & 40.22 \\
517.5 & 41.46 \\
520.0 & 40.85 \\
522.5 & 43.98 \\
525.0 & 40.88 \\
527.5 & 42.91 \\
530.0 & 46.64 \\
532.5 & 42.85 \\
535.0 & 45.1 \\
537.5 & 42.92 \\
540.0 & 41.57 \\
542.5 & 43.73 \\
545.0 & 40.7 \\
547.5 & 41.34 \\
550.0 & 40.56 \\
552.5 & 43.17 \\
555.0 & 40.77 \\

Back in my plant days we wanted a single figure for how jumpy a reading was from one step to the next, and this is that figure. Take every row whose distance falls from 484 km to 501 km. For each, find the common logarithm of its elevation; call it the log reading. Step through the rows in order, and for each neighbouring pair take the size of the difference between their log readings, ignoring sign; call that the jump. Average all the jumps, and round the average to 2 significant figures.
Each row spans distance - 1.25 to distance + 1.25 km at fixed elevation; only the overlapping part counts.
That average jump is 0.038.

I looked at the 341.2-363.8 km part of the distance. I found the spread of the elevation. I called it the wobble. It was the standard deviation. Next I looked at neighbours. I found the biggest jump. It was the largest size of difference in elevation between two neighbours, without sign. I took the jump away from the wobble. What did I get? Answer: -1.9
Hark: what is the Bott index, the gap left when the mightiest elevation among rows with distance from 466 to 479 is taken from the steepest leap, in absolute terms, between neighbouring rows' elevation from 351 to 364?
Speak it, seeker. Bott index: -43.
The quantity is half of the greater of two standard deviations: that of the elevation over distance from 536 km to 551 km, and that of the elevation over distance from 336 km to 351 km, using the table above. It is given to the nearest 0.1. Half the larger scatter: 0.6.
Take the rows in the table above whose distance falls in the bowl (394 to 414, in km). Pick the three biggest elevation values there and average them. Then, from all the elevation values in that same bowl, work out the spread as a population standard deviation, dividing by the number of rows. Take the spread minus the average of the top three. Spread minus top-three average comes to -42.8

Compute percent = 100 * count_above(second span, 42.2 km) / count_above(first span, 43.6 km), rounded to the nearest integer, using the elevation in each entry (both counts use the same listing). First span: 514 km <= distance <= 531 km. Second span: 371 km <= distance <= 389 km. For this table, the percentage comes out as 150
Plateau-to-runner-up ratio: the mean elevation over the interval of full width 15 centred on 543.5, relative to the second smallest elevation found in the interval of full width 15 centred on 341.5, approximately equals 1.14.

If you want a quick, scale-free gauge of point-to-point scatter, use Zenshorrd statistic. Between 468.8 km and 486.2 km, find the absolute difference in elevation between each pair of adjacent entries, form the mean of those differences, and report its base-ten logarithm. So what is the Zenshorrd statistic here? 0.10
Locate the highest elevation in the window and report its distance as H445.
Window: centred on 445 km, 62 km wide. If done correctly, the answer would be 422.5 km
